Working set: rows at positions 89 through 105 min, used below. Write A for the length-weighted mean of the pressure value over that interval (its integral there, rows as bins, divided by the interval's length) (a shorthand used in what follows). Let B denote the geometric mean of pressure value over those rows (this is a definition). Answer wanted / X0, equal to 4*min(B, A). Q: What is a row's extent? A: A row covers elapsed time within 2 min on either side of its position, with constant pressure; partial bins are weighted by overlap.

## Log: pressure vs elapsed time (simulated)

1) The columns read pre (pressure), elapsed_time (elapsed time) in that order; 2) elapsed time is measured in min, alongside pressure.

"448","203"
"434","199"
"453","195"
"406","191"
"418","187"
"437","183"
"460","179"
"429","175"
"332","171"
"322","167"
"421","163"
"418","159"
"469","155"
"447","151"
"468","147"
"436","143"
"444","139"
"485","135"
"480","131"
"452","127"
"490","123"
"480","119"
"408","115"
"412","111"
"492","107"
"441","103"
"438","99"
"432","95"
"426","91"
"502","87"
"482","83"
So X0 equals 1737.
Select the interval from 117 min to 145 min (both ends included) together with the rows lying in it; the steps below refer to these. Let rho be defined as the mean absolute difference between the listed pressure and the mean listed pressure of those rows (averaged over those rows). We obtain 19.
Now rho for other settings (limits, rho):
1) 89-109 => 18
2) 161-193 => 38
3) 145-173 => 48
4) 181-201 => 14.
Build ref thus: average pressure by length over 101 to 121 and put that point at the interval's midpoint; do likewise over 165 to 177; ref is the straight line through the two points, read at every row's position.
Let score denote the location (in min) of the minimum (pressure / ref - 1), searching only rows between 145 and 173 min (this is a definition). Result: 167 min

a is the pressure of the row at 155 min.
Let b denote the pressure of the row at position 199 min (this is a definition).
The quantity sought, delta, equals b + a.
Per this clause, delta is 903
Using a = 469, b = 434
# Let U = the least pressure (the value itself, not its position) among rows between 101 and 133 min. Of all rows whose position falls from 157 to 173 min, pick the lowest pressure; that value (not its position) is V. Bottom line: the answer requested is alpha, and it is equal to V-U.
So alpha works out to -86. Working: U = 408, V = 322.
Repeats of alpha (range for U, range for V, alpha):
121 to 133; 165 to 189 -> -130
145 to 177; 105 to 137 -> 86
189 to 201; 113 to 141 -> 2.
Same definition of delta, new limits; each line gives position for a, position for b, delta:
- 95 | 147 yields 900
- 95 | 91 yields 858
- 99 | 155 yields 907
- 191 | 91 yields 832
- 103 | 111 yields 853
